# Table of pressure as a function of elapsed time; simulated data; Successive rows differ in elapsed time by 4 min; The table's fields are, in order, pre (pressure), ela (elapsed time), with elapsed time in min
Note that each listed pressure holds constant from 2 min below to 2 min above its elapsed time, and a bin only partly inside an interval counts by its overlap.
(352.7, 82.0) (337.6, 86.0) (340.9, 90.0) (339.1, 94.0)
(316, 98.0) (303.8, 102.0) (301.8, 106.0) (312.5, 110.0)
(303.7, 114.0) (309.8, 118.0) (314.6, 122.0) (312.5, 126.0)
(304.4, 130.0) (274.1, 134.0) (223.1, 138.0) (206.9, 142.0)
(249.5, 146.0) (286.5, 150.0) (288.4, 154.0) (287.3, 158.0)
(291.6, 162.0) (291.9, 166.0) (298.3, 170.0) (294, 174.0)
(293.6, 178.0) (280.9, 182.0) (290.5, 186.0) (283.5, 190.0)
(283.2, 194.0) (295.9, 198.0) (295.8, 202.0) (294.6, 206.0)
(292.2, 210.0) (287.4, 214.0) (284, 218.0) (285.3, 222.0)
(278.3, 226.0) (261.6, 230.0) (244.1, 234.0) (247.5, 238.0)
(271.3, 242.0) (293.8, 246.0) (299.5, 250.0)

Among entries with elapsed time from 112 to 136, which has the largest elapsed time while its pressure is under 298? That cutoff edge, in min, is 134.0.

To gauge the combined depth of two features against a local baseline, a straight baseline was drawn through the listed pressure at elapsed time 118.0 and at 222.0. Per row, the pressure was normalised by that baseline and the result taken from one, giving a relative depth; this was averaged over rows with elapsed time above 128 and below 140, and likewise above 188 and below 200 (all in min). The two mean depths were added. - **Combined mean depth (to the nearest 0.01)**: 0.14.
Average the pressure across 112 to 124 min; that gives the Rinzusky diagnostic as 309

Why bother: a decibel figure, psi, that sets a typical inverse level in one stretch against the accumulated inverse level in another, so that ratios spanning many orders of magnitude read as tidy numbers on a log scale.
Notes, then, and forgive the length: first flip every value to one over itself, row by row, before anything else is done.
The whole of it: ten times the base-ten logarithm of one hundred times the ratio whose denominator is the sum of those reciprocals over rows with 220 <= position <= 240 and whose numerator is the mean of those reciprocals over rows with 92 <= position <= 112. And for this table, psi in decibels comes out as 12.2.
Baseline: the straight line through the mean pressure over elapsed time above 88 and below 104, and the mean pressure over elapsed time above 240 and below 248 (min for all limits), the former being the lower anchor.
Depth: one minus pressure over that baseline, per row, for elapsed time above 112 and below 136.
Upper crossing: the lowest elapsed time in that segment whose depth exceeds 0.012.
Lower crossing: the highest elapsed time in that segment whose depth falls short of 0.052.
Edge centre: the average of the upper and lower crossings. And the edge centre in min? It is 122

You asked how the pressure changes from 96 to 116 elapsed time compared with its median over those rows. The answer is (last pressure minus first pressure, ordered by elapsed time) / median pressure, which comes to -0.040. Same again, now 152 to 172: 0.034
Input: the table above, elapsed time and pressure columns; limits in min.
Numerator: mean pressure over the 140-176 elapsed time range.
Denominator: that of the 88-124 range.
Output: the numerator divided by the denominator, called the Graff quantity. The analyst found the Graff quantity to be 0.88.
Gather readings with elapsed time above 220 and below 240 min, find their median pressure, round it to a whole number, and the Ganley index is 262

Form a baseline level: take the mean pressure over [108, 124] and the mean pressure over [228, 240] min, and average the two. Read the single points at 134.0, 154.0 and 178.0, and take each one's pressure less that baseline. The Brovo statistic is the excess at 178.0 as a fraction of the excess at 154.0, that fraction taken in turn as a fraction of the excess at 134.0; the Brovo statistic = -0.26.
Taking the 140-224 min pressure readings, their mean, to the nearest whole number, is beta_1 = 284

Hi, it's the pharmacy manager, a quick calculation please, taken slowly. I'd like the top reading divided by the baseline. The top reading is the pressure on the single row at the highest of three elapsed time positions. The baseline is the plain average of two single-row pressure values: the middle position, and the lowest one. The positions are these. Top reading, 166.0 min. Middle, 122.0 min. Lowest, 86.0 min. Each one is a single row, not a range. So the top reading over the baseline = 0.90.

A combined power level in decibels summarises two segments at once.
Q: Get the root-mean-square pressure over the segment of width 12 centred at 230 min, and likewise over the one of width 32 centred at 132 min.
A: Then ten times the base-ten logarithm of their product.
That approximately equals 48.6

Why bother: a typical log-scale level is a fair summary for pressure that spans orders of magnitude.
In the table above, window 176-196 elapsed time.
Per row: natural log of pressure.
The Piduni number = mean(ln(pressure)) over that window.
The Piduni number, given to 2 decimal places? 5.66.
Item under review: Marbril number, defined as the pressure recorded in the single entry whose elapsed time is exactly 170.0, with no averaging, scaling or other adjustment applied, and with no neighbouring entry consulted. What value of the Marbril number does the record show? 298.3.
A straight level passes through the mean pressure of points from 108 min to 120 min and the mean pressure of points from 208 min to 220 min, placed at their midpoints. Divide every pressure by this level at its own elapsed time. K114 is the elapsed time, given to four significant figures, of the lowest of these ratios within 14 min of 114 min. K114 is 106.0 min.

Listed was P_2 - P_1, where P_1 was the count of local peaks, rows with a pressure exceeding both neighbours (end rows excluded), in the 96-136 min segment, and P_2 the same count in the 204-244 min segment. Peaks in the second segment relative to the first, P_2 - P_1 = -1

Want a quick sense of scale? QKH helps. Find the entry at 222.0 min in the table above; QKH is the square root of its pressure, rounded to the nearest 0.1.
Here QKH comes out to 16.9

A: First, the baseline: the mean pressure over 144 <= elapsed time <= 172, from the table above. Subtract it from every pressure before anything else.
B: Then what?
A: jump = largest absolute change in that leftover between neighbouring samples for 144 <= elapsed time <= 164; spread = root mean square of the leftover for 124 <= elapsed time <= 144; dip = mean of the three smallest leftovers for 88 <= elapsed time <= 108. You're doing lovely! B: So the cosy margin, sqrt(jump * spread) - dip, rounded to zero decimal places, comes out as 19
